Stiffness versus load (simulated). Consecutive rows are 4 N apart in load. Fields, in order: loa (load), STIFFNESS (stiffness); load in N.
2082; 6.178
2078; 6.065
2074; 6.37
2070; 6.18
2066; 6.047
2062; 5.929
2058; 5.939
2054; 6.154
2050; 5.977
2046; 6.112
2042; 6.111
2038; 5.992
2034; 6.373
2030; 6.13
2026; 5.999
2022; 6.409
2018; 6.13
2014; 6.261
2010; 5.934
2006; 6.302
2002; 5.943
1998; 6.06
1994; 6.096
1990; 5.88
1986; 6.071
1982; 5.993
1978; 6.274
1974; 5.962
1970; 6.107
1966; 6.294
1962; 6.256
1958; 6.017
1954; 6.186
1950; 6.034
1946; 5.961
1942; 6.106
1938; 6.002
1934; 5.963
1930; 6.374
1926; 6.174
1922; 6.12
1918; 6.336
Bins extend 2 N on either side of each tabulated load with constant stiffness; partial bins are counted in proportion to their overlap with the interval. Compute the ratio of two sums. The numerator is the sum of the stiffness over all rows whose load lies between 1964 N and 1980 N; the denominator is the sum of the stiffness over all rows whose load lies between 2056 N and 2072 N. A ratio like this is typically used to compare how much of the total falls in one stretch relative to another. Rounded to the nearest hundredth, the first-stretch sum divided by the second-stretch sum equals 1.02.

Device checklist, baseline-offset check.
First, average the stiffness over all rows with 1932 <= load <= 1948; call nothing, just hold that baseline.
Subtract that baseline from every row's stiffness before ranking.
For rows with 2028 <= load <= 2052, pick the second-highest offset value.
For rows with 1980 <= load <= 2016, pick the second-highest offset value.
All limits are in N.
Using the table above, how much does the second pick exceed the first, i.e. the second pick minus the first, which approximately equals 0.13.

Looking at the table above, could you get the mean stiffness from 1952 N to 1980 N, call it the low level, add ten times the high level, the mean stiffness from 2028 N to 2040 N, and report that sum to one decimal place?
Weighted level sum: 67.8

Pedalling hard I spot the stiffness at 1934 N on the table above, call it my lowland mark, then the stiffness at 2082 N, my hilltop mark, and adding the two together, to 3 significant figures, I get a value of 12.1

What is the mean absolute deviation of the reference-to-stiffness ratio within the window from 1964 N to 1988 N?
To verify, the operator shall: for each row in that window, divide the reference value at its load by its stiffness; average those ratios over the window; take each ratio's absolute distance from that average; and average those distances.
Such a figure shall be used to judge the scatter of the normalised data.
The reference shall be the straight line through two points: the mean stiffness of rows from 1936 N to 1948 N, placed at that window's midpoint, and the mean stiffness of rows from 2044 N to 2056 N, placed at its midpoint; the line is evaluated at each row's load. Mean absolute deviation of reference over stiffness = 0.018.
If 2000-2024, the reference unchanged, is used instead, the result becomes 0.026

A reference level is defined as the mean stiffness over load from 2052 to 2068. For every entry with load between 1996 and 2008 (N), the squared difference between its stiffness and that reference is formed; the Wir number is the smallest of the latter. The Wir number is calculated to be 0.0018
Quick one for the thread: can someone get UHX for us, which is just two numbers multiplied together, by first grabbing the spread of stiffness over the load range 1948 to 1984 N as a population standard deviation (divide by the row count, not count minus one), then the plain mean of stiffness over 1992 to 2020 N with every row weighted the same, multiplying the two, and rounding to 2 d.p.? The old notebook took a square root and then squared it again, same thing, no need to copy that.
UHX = 0.75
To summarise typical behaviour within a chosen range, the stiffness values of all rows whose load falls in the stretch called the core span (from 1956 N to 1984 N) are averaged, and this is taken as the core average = 6.13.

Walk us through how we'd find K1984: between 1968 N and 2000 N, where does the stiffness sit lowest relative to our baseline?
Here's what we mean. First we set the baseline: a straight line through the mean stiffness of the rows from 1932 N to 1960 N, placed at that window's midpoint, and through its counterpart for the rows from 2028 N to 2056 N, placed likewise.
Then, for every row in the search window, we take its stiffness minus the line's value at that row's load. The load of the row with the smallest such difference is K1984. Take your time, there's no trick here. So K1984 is 1990 N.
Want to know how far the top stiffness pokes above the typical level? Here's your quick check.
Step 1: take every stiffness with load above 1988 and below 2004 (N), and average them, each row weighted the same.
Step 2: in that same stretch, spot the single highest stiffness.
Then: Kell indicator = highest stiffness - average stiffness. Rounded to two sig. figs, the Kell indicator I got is 0.10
